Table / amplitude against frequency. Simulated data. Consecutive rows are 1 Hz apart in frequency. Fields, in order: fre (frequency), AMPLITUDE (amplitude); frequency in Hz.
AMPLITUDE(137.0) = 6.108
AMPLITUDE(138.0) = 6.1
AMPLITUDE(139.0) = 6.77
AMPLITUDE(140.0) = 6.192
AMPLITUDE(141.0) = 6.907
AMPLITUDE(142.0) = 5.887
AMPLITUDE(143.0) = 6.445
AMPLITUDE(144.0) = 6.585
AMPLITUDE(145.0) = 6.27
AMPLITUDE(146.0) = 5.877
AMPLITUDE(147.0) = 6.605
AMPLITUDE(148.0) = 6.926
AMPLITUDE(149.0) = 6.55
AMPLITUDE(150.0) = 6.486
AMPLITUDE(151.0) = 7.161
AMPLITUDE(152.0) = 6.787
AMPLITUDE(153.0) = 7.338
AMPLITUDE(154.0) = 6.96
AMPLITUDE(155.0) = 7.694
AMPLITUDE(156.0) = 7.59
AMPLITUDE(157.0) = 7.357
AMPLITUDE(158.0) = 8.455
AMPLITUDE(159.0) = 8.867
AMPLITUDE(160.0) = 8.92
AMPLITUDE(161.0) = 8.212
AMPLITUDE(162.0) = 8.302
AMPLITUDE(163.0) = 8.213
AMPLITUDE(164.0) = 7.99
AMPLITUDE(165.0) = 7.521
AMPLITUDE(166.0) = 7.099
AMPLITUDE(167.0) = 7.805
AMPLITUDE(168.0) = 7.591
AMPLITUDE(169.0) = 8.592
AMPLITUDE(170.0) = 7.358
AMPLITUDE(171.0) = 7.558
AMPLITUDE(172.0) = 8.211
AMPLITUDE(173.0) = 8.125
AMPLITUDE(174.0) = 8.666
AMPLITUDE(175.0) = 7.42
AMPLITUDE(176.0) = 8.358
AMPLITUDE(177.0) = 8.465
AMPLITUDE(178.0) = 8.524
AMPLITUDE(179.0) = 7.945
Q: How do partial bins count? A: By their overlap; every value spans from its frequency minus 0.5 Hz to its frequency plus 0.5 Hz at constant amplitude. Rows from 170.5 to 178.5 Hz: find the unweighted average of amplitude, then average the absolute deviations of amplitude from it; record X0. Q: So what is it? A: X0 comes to 0.35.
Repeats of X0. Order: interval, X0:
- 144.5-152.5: 0.29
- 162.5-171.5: 0.36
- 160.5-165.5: 0.23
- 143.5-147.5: 0.26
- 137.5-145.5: 0.28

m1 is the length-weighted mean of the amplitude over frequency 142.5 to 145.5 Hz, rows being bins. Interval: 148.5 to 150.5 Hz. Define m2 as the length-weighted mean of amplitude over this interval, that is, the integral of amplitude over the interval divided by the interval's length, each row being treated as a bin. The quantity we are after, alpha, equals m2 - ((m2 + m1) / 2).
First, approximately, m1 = 6.4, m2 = 6.5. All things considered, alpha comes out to 0.04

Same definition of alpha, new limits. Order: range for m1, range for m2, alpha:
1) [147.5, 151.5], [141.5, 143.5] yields -0.31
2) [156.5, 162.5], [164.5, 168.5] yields -0.42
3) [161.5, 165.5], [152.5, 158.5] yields -0.22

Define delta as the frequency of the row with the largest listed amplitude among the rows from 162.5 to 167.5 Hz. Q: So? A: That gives 163.0 Hz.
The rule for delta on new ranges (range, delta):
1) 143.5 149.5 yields 148.0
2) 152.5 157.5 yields 155.0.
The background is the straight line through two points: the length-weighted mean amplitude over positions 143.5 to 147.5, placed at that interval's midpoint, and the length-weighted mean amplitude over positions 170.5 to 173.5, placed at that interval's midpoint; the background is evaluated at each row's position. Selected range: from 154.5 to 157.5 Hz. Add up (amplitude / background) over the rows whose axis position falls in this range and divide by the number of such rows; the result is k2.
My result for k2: 1.08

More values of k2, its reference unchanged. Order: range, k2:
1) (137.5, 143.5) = 1.06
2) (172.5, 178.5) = 1.01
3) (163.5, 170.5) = 1.01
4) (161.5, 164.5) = 1.10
